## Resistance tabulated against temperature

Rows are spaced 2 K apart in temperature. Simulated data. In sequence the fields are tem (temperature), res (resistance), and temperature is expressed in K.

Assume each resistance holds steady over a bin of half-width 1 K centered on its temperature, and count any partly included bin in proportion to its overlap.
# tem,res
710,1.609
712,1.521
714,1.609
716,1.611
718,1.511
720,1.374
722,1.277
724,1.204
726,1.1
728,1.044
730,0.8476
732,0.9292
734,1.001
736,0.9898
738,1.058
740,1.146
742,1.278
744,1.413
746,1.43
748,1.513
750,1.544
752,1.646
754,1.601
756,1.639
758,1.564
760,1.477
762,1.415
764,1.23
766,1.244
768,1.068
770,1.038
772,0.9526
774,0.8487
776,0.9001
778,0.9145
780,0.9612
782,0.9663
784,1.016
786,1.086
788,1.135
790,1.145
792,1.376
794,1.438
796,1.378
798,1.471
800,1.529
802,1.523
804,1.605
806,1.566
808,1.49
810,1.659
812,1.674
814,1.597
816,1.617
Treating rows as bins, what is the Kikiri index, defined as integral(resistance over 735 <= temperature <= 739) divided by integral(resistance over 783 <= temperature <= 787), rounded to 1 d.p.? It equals 1.0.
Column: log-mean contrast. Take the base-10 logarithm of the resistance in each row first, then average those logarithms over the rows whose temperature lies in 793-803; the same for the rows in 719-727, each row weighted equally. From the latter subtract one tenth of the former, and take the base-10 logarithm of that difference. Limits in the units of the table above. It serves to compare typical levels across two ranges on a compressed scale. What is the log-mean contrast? -1.1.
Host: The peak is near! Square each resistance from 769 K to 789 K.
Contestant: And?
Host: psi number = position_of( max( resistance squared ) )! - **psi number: 788 K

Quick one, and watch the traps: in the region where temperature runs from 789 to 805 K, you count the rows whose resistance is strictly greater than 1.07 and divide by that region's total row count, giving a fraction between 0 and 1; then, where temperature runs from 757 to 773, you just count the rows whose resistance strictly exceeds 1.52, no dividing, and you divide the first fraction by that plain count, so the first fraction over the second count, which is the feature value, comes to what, 1.0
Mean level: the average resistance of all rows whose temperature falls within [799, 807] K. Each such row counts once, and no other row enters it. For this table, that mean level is 1.6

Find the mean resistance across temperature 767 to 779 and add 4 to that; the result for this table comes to 4.95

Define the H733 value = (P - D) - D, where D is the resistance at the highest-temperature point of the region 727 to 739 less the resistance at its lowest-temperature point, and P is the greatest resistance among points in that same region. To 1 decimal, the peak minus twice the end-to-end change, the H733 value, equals 1.0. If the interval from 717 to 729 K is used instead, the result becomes 2.4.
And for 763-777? 1.9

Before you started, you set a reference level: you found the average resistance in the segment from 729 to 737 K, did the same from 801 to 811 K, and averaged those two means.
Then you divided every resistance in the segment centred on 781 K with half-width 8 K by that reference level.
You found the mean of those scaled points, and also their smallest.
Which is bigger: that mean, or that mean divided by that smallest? 1.15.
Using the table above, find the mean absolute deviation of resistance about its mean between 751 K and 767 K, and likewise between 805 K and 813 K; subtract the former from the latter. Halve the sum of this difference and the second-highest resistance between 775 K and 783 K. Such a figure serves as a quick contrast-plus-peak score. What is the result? 0.4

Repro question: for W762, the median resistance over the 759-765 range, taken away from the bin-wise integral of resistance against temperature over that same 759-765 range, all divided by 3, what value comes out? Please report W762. 2.28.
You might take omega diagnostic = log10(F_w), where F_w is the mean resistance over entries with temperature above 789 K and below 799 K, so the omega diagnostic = 0.13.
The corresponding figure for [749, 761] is 0.20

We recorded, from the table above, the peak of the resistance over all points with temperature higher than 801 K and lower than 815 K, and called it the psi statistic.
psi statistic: 1.674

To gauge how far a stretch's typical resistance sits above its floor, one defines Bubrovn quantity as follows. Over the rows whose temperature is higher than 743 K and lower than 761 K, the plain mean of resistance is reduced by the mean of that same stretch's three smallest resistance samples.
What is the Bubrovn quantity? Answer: 0.10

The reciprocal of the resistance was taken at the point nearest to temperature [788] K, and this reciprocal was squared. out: 0.78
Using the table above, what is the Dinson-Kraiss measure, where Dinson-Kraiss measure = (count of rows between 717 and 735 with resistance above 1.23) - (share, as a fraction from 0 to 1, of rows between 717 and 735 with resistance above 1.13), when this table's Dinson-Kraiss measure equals 3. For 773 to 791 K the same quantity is 0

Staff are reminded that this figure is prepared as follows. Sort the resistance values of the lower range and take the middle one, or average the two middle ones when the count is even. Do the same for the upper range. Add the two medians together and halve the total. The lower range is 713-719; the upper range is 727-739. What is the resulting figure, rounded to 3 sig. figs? 1.30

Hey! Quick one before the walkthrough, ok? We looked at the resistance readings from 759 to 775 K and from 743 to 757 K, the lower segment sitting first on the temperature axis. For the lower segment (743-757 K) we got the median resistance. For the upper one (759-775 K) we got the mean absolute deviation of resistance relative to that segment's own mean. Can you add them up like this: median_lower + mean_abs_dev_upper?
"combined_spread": 1.7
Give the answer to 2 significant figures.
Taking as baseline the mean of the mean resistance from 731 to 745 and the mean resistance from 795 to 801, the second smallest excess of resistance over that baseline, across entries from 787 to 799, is -0.14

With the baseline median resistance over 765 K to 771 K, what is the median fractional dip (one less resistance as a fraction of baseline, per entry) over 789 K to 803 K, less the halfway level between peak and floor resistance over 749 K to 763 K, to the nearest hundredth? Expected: -1.88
